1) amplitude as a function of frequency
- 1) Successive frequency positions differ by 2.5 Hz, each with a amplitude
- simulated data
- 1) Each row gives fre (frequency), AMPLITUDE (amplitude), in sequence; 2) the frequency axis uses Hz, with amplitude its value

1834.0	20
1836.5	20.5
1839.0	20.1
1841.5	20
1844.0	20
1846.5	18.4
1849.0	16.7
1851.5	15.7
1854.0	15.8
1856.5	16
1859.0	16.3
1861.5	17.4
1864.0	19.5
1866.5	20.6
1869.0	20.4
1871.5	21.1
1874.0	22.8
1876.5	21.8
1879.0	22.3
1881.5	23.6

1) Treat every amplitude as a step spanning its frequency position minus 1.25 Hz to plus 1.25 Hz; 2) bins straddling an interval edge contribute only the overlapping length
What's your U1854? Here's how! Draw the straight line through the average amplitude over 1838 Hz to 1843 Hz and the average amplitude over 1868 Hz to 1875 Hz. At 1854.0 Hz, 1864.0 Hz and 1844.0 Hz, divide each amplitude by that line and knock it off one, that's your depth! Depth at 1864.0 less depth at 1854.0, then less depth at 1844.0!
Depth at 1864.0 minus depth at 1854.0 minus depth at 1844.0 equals -0.17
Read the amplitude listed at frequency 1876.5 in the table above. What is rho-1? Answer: 21.8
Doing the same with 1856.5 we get 16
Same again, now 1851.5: 15.7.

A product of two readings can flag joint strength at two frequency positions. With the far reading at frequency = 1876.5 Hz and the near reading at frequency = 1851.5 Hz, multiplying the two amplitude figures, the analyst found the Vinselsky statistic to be 342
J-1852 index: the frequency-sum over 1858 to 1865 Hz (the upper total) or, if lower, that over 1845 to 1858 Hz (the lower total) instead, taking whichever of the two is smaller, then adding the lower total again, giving 136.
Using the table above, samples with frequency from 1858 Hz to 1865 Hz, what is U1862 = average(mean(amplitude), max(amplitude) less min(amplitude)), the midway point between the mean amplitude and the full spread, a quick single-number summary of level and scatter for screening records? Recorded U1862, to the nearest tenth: 10.5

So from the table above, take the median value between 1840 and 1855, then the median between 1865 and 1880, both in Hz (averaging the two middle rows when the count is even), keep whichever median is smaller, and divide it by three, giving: 5.85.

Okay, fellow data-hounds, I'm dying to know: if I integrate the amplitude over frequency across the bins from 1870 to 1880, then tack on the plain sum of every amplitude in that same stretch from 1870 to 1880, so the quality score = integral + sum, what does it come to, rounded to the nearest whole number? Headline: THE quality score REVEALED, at 308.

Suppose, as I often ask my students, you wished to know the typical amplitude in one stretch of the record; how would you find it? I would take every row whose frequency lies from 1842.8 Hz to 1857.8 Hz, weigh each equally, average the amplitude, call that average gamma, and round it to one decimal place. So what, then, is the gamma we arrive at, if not 17.1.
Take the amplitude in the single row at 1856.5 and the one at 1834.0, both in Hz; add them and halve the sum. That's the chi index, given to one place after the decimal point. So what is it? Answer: 18.0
